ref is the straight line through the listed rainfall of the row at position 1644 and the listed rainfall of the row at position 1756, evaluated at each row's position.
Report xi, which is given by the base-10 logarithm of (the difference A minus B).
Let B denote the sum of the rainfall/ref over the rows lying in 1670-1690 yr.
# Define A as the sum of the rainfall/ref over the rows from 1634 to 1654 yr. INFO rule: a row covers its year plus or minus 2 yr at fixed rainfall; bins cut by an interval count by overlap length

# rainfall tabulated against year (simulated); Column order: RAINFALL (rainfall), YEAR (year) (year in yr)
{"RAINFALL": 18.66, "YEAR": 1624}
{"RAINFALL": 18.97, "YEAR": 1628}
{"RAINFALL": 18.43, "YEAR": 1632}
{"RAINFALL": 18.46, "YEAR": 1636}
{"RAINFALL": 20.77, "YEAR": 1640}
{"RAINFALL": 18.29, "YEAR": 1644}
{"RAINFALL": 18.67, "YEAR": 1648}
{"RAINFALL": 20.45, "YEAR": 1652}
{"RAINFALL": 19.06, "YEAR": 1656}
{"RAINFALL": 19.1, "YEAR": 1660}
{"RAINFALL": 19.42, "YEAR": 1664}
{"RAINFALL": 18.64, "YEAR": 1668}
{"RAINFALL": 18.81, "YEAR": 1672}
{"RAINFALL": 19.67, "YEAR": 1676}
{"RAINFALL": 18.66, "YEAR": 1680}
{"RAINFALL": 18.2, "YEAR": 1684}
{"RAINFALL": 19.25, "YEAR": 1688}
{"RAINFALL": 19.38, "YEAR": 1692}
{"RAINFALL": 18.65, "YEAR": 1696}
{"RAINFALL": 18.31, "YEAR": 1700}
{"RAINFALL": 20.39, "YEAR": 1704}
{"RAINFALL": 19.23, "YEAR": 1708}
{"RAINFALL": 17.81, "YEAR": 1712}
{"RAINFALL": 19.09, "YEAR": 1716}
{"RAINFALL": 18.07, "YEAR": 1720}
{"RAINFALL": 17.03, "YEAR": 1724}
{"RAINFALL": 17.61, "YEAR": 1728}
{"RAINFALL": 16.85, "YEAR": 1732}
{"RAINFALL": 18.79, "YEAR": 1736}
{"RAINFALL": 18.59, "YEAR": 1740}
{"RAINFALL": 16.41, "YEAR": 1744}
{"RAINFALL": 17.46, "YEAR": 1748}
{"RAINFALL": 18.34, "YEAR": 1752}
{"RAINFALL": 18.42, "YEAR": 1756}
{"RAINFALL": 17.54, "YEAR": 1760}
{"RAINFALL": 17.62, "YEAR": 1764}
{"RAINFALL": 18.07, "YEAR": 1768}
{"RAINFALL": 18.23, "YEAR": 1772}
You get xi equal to -0.9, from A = 5.28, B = 5.2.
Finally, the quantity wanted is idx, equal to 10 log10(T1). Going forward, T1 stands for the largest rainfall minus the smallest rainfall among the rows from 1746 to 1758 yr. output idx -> -0.2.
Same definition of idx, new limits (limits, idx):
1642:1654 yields 3.3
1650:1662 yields 1.4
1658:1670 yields -1.1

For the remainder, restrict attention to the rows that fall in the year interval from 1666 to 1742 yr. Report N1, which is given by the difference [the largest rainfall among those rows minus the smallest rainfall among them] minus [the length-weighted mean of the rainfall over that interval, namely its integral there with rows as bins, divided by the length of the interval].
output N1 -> -15.0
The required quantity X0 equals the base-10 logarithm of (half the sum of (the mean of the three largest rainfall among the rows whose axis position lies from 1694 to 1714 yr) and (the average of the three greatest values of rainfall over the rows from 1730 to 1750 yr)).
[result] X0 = 1.28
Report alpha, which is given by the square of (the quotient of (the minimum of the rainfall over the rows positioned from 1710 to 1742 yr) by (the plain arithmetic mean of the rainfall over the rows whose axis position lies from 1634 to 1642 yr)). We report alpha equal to 0.74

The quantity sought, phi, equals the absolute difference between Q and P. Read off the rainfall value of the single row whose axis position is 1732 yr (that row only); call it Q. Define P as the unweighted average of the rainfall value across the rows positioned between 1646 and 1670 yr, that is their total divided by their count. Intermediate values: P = 19.2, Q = 16.85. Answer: 2.4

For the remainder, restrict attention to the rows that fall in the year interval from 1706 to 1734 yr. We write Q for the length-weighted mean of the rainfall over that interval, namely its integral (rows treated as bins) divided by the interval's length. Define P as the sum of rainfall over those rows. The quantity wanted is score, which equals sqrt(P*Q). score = 47.5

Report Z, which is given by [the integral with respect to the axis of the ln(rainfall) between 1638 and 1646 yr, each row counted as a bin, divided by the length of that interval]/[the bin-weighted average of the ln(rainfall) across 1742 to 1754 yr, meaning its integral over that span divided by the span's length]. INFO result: 1.04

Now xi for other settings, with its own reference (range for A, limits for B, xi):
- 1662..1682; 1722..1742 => -0.4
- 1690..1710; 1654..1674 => -1.4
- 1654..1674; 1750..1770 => -0.5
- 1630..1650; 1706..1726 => -0.7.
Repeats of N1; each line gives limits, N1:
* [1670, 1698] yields -17.5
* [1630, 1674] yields -16.6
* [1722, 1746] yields -15.2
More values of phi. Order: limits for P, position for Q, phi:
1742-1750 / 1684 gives 1.3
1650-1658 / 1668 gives 1.1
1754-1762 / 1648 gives 0.7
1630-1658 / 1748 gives 1.7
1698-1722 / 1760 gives 1.3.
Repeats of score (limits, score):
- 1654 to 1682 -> 50.4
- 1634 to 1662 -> 50.9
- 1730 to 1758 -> 47.2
